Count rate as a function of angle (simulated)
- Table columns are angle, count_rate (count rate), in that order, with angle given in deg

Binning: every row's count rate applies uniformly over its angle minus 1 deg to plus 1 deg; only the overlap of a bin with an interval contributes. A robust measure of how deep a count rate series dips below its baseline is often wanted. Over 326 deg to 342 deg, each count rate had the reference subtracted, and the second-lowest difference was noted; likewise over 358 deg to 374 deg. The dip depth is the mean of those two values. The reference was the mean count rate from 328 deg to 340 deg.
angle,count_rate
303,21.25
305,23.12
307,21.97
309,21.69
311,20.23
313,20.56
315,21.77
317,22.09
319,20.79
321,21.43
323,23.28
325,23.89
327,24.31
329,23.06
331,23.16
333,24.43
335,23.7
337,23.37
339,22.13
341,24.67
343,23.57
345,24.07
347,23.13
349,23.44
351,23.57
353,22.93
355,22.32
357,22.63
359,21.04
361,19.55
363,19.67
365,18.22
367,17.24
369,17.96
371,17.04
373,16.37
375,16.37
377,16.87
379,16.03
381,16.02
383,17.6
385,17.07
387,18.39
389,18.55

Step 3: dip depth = -3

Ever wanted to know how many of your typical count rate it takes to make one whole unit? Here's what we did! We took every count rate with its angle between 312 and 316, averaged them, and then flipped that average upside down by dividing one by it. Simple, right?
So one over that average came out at 0.047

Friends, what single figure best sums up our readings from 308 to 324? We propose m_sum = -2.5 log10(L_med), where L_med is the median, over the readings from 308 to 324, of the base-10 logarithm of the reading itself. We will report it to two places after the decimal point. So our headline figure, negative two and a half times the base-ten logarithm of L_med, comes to -0.31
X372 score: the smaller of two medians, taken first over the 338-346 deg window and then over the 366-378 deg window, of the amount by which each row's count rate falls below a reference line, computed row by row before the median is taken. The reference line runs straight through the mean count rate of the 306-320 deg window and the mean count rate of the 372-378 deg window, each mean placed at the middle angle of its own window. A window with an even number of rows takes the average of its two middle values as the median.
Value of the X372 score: -4.90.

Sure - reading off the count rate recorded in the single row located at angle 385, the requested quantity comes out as 17.07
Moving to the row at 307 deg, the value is 21.97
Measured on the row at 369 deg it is 17.96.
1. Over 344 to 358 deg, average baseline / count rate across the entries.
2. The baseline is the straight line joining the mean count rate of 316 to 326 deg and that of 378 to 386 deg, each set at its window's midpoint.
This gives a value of 0.84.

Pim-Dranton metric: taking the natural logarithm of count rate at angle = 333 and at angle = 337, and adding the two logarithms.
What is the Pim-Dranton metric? 6.35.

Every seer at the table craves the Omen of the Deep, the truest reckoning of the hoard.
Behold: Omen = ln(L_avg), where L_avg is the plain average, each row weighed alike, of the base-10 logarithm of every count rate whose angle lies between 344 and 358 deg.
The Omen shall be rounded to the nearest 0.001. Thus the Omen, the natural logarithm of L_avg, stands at 0.311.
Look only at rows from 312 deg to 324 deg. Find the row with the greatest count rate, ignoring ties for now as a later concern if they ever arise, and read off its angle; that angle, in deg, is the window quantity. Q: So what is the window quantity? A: 323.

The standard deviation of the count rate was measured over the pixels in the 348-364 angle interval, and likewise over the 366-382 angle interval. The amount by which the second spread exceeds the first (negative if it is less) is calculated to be -0.9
